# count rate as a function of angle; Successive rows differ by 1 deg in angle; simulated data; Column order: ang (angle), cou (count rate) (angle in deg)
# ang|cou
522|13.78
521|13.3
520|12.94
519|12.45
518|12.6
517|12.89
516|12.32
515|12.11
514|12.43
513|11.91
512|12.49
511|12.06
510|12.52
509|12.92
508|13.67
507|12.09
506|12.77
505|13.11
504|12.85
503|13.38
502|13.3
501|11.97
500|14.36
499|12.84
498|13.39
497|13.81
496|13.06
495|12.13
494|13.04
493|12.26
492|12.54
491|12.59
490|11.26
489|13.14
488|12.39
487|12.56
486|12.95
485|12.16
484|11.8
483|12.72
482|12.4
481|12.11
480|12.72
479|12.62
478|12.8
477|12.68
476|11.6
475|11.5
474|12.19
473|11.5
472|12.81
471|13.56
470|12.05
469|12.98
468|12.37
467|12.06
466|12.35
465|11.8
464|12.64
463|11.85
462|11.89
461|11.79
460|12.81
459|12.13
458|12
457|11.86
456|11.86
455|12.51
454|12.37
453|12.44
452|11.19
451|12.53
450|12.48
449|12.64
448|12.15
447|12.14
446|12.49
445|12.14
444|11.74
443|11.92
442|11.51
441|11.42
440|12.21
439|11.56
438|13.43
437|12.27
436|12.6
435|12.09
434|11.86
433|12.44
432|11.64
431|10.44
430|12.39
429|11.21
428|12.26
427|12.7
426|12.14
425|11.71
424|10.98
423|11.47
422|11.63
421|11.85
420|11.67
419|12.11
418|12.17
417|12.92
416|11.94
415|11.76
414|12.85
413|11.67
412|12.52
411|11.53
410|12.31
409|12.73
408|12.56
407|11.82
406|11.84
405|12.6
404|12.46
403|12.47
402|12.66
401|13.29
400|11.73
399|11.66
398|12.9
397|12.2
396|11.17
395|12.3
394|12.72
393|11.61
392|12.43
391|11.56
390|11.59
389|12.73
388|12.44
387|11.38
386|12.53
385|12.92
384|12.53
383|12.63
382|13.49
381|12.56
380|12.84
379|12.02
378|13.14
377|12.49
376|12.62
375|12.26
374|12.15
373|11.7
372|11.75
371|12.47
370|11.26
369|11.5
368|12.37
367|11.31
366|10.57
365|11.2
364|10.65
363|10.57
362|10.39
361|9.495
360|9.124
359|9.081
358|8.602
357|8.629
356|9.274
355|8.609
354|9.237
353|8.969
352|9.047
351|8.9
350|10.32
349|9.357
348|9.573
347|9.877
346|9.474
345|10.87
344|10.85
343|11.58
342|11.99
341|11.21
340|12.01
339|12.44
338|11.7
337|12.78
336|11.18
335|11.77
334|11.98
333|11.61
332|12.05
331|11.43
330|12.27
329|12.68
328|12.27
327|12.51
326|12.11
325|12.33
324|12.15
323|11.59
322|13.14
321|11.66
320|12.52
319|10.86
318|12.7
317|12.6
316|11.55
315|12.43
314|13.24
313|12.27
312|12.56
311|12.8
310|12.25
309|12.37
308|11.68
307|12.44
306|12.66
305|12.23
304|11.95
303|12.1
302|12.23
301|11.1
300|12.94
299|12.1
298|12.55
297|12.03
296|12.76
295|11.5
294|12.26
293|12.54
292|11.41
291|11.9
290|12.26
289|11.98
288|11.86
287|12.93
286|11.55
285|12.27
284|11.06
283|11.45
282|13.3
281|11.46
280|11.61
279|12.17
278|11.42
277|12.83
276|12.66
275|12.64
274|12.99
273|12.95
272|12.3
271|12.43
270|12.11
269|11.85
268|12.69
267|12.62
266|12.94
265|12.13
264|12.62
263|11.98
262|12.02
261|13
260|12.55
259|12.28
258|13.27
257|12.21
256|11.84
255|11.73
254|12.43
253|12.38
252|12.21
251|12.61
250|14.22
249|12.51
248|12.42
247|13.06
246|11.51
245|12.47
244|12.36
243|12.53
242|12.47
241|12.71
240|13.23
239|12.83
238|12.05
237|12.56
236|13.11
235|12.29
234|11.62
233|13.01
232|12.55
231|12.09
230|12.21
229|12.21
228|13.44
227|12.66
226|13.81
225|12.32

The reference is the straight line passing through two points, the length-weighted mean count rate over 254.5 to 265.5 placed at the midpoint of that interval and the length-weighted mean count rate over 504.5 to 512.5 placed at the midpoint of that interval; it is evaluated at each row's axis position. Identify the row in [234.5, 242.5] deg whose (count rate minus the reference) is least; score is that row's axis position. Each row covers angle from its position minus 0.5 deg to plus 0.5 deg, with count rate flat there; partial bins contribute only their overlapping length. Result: 238 deg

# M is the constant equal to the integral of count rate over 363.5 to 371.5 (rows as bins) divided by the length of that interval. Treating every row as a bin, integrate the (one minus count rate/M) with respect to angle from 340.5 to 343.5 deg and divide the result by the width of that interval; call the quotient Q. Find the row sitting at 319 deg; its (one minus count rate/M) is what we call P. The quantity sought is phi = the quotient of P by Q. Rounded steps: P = 0.05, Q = -0.016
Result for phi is -3.1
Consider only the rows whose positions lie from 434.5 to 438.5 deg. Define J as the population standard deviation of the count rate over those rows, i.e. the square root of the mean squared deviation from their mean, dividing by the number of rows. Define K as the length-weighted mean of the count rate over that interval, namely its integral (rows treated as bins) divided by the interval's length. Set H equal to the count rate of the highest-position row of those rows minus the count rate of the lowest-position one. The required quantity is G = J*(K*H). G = 9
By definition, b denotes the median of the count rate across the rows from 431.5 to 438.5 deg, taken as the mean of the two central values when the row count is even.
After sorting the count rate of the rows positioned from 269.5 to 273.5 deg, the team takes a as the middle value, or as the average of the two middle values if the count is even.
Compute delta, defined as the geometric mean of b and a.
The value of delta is 12.3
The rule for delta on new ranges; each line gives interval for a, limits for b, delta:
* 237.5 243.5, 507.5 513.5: 12.6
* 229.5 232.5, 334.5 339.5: 12.0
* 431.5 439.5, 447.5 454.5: 12.3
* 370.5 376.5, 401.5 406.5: 12.3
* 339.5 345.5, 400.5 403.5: 12.0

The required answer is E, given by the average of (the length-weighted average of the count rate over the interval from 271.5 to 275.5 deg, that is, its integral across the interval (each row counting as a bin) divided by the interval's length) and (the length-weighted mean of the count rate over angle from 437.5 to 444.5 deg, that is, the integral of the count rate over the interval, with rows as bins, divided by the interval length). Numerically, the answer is 12.3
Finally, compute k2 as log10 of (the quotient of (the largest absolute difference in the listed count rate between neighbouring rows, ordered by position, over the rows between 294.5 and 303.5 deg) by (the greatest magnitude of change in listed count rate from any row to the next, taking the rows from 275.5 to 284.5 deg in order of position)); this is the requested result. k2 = 0.00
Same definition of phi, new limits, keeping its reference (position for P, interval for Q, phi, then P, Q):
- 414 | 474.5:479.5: 1.7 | -0.13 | -0.072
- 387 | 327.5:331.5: 0.0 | 0.00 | -0.065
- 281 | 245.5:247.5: 0.1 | 0.00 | -0.076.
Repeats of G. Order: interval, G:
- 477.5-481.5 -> -2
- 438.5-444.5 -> 1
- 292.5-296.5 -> 1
